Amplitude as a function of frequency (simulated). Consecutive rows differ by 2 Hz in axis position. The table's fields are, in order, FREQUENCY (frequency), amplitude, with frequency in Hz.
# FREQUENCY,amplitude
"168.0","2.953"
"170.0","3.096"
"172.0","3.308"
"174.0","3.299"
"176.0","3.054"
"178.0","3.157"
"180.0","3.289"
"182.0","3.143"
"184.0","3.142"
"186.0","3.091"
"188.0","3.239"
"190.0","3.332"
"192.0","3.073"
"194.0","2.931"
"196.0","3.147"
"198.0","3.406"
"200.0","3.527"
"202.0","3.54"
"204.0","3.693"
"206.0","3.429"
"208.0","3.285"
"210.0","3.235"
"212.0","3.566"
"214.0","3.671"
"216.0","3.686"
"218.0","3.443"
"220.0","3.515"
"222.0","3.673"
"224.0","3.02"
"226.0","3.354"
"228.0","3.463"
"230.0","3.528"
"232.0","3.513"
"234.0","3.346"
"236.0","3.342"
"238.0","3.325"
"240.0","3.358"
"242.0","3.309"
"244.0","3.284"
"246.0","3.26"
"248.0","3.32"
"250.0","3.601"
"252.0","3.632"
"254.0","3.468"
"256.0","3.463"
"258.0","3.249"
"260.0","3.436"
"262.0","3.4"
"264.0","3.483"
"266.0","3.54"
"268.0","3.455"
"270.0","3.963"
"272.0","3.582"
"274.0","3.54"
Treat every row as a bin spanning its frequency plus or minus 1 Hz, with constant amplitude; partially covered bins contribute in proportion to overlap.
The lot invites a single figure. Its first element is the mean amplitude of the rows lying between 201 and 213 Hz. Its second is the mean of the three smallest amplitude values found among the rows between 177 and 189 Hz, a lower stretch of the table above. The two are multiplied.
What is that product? 10.8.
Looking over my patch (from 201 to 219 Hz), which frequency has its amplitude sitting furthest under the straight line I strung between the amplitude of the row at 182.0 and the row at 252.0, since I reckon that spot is 210.0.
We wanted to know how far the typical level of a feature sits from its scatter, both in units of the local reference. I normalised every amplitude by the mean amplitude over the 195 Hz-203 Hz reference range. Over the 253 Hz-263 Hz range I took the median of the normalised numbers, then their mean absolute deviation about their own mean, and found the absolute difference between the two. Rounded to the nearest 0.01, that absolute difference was 0.99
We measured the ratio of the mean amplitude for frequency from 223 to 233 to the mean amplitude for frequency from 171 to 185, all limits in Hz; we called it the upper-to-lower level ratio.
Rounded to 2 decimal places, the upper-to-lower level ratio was 1.06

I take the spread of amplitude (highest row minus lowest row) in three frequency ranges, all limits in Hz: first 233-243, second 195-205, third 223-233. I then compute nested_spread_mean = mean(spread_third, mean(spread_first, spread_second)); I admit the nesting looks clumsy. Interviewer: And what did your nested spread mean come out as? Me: 0.40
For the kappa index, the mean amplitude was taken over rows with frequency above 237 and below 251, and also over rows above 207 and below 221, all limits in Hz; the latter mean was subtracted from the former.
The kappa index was -0.13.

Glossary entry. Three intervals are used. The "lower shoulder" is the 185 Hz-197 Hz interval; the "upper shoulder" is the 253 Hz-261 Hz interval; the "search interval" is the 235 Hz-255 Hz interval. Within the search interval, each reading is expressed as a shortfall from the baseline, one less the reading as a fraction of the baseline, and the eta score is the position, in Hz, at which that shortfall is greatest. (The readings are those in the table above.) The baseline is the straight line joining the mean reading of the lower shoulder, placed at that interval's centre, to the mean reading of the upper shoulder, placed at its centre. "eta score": 246.0 Hz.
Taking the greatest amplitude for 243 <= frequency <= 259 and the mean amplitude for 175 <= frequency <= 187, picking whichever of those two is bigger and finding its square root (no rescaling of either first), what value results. 1.91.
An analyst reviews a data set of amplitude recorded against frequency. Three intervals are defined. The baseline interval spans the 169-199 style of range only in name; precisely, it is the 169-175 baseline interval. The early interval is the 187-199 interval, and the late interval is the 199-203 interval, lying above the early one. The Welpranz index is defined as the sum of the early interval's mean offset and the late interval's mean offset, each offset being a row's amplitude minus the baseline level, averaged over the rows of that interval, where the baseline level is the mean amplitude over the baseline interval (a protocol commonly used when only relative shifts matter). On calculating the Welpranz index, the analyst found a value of 0.25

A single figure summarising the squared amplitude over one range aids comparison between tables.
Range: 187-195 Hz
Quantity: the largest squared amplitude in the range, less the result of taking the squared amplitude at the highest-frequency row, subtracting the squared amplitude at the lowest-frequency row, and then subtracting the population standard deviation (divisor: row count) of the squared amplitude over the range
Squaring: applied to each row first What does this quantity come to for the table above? 14.0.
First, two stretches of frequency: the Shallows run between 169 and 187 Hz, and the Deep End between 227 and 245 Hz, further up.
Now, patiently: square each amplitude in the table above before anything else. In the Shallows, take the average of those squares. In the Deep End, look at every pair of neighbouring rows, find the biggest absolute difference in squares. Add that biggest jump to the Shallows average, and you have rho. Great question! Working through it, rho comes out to 11.2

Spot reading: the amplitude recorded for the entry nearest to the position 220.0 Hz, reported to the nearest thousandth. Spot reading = 3.515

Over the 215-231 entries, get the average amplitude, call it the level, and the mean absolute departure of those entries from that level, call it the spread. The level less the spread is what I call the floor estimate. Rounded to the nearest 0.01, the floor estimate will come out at 3.32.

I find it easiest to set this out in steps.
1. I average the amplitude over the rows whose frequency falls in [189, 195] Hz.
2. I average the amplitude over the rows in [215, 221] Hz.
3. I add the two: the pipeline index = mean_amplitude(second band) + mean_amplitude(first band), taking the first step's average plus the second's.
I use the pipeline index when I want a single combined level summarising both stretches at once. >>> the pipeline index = 6.66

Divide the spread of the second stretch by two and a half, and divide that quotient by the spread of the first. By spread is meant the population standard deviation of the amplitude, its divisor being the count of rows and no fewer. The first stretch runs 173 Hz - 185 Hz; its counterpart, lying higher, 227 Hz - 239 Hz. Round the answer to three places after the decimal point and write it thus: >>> 0.389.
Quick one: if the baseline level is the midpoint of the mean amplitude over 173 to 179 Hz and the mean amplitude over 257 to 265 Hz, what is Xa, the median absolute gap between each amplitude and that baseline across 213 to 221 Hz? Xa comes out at 0.31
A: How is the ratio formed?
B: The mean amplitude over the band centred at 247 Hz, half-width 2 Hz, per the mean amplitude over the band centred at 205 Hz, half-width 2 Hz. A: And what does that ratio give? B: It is 0.92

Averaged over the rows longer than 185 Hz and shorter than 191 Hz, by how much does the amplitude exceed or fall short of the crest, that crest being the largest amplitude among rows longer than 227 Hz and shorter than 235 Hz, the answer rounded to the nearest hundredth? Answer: -0.31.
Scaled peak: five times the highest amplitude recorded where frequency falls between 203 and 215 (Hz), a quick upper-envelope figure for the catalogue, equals 18.5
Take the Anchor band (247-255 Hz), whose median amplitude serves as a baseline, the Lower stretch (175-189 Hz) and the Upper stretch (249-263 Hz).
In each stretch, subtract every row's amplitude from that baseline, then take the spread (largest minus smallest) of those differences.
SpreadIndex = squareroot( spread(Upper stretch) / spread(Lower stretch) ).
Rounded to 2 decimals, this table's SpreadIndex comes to 1.28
